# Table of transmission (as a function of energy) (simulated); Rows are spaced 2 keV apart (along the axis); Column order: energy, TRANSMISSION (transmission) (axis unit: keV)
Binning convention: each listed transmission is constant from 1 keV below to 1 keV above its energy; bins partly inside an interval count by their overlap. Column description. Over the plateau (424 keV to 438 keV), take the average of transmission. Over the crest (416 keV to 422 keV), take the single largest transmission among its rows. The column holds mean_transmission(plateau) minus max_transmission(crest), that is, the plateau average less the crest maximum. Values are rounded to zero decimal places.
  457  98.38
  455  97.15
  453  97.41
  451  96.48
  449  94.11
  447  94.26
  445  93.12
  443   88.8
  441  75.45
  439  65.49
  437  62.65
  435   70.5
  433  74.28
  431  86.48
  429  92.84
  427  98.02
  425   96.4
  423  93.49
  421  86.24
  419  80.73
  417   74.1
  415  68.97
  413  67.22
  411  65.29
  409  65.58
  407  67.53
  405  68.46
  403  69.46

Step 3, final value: -3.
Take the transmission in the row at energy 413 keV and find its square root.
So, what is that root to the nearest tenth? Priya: 8.2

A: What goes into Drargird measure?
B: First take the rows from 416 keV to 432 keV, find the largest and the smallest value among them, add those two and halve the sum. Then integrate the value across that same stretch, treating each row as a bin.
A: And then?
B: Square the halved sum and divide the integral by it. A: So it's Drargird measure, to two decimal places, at 0.19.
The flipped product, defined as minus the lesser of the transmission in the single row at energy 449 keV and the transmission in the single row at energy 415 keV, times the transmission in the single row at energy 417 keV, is -5111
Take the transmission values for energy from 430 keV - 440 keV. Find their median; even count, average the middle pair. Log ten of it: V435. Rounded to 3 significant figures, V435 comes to 1.85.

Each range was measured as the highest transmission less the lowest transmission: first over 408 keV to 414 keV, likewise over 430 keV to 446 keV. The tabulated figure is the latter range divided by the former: 15.8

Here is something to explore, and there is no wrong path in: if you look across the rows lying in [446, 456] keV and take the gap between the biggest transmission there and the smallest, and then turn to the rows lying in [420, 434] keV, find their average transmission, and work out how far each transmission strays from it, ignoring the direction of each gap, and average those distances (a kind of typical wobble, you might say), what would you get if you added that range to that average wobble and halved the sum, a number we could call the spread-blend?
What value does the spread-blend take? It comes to 4.8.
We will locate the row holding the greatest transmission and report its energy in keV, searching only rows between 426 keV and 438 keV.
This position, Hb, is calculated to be 427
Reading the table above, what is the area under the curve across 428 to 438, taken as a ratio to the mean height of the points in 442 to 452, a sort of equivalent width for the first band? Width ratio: 8.3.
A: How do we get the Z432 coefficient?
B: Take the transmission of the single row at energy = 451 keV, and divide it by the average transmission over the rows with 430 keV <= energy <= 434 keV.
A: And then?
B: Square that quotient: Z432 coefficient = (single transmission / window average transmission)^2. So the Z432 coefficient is 1.4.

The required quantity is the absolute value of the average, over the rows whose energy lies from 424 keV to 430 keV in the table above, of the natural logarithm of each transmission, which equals 4.56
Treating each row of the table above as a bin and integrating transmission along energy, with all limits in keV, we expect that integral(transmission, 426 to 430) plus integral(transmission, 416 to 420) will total 691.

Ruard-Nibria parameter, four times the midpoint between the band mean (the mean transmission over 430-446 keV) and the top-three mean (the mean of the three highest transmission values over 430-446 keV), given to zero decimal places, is 333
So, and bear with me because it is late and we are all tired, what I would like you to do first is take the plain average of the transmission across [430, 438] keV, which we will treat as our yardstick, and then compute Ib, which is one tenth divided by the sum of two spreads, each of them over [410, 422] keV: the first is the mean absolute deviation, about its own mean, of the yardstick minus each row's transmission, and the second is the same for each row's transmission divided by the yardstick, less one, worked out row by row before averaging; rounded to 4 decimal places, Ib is 0.0150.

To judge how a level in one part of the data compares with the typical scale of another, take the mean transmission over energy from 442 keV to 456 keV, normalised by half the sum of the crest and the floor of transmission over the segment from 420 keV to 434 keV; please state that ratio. 1.10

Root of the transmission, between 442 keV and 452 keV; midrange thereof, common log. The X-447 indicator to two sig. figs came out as 0.98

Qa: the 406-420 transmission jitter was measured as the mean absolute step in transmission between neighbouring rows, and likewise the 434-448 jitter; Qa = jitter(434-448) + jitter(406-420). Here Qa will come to 10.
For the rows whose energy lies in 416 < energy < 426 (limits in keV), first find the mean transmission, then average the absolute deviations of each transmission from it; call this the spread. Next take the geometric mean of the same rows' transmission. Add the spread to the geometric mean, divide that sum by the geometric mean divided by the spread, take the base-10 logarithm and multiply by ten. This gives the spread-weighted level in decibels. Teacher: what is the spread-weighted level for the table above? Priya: 8.8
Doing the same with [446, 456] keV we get 1.4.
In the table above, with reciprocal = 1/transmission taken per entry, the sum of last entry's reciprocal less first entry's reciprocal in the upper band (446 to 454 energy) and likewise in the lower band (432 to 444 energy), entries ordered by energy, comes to -0.003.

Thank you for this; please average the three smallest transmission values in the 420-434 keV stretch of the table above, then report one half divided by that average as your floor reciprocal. 0.0061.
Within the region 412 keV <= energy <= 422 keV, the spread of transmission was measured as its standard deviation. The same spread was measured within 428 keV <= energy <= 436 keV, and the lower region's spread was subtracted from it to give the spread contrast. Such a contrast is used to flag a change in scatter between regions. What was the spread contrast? 2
